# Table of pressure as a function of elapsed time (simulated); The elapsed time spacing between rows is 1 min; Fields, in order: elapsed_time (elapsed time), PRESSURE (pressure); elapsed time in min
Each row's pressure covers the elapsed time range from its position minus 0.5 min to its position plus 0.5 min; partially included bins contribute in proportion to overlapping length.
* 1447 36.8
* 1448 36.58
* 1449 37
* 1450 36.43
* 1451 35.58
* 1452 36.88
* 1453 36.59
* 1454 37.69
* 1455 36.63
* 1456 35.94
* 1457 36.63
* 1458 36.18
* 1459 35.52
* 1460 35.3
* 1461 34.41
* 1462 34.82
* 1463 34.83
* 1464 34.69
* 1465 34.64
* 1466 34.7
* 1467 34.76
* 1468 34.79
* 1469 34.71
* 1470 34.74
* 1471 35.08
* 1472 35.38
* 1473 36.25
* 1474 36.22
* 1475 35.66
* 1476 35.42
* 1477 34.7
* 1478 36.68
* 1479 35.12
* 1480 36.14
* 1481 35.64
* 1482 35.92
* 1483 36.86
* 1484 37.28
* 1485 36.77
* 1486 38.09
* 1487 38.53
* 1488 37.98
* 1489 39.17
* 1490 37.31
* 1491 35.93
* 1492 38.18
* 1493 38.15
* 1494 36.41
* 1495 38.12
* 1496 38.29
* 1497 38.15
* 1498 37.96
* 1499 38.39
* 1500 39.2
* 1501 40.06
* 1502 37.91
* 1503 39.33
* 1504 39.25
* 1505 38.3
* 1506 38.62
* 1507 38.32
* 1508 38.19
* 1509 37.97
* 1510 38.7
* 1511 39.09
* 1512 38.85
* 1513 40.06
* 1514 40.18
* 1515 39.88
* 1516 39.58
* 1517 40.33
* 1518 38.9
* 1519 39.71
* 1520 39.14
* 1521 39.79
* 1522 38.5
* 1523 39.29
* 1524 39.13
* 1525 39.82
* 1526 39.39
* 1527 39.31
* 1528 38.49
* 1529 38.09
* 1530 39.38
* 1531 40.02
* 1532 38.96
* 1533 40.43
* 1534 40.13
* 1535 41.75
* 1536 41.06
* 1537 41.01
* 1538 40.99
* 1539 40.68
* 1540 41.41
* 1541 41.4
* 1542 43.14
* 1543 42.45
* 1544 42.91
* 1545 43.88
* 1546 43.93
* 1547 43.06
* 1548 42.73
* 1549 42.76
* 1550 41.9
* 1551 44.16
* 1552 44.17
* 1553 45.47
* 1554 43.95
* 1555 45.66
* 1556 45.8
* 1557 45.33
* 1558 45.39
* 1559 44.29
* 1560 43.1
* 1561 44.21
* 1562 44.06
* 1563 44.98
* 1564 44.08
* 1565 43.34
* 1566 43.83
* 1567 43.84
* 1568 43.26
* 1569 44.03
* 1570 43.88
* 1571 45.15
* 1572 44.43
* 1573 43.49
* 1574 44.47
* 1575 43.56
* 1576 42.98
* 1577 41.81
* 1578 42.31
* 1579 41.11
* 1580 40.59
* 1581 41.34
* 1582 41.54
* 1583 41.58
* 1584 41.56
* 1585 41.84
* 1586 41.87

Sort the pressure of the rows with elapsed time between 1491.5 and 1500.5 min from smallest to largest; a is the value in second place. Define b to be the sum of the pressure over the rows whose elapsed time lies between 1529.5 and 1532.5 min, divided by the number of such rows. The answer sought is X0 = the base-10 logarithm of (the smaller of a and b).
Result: 1.58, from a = 37.96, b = 39.5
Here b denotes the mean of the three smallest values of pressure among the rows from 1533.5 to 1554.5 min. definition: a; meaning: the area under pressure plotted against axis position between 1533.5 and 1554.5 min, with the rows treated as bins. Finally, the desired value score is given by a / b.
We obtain 22.0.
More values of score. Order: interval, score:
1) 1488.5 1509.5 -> 22.0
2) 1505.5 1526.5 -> 21.6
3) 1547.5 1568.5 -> 21.8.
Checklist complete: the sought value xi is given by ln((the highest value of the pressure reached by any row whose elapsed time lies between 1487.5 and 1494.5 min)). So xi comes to 3.67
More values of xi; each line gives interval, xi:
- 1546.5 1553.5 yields 3.82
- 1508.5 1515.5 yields 3.69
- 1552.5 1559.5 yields 3.82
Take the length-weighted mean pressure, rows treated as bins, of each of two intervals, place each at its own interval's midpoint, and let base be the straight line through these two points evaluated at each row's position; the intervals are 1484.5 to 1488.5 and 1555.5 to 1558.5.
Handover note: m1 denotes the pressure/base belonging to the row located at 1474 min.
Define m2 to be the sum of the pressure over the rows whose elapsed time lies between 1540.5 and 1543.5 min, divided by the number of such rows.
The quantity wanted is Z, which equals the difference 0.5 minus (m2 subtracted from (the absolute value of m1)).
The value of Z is 41.8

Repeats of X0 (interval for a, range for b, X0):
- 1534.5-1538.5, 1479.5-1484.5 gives 1.56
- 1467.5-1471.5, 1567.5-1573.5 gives 1.54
